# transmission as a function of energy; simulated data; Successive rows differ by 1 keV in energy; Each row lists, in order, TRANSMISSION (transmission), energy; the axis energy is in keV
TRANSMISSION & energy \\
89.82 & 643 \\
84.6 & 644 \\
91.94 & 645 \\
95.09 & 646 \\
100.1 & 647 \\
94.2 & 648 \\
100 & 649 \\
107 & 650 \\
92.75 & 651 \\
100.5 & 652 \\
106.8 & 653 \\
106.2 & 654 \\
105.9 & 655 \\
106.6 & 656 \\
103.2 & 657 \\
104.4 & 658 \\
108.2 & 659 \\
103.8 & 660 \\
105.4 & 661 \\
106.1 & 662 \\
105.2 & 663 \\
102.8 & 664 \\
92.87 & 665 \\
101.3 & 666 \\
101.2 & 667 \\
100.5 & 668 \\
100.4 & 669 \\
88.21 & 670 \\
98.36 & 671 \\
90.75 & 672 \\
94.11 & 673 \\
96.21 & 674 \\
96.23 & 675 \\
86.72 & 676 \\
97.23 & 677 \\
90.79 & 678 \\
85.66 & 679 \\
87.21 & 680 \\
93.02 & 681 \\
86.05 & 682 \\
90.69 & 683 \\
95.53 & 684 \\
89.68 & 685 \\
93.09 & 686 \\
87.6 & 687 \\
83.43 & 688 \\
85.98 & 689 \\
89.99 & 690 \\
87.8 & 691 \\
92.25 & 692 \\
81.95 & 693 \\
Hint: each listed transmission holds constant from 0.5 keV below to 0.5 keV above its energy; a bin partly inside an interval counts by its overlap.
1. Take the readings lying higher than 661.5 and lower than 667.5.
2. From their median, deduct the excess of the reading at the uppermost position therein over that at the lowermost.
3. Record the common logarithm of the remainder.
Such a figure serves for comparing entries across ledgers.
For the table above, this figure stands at 2.029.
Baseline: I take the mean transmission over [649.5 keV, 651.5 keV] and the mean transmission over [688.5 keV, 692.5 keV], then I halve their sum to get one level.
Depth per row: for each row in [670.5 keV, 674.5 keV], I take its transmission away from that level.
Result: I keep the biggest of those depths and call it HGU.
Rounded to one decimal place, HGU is 3.7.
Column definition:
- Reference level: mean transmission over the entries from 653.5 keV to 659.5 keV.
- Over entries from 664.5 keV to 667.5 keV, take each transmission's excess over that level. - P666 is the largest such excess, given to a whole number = -4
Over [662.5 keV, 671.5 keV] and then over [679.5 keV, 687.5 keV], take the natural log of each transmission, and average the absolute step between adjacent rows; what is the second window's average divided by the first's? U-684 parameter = 1.02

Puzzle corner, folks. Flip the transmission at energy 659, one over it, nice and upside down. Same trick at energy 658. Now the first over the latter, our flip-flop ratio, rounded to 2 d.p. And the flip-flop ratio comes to 0.96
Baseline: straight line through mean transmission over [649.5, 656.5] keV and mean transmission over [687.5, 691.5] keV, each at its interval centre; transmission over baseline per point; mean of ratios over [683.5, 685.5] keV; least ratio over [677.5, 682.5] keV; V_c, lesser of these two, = 0.935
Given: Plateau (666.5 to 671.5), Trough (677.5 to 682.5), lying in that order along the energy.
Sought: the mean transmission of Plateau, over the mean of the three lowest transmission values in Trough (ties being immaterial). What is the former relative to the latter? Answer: 1.13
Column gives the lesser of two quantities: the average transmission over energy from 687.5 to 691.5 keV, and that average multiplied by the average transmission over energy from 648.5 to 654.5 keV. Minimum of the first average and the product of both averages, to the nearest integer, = 87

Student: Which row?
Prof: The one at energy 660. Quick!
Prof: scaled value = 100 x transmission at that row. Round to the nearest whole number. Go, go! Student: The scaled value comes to 10380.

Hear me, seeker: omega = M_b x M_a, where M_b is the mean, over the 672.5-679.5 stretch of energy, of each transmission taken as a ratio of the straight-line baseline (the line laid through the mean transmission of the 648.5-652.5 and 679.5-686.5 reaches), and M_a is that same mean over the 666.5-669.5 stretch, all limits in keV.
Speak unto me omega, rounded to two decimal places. 1.06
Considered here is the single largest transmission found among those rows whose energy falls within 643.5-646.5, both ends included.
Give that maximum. 95.09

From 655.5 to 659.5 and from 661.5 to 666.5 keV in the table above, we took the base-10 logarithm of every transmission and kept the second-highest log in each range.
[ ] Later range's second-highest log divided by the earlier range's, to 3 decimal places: 0.997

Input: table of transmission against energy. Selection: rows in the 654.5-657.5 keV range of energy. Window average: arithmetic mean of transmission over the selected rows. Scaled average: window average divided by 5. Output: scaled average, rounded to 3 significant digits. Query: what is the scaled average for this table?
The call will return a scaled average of 21.0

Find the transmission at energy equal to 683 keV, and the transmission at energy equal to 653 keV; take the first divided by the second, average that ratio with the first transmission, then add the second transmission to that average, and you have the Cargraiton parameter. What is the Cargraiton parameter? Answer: 153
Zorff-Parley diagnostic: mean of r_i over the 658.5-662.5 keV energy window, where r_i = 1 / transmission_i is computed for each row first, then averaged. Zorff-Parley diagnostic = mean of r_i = 0.0094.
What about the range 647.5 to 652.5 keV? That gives 0.0101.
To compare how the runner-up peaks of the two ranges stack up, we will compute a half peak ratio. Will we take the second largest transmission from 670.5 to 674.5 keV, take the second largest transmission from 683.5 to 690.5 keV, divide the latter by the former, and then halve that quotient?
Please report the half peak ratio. 0.484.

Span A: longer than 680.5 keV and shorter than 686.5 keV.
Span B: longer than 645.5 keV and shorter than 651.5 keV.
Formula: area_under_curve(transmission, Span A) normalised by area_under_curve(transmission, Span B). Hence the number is 0.93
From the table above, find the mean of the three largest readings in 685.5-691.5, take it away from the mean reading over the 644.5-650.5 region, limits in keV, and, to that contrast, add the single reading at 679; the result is 93.4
